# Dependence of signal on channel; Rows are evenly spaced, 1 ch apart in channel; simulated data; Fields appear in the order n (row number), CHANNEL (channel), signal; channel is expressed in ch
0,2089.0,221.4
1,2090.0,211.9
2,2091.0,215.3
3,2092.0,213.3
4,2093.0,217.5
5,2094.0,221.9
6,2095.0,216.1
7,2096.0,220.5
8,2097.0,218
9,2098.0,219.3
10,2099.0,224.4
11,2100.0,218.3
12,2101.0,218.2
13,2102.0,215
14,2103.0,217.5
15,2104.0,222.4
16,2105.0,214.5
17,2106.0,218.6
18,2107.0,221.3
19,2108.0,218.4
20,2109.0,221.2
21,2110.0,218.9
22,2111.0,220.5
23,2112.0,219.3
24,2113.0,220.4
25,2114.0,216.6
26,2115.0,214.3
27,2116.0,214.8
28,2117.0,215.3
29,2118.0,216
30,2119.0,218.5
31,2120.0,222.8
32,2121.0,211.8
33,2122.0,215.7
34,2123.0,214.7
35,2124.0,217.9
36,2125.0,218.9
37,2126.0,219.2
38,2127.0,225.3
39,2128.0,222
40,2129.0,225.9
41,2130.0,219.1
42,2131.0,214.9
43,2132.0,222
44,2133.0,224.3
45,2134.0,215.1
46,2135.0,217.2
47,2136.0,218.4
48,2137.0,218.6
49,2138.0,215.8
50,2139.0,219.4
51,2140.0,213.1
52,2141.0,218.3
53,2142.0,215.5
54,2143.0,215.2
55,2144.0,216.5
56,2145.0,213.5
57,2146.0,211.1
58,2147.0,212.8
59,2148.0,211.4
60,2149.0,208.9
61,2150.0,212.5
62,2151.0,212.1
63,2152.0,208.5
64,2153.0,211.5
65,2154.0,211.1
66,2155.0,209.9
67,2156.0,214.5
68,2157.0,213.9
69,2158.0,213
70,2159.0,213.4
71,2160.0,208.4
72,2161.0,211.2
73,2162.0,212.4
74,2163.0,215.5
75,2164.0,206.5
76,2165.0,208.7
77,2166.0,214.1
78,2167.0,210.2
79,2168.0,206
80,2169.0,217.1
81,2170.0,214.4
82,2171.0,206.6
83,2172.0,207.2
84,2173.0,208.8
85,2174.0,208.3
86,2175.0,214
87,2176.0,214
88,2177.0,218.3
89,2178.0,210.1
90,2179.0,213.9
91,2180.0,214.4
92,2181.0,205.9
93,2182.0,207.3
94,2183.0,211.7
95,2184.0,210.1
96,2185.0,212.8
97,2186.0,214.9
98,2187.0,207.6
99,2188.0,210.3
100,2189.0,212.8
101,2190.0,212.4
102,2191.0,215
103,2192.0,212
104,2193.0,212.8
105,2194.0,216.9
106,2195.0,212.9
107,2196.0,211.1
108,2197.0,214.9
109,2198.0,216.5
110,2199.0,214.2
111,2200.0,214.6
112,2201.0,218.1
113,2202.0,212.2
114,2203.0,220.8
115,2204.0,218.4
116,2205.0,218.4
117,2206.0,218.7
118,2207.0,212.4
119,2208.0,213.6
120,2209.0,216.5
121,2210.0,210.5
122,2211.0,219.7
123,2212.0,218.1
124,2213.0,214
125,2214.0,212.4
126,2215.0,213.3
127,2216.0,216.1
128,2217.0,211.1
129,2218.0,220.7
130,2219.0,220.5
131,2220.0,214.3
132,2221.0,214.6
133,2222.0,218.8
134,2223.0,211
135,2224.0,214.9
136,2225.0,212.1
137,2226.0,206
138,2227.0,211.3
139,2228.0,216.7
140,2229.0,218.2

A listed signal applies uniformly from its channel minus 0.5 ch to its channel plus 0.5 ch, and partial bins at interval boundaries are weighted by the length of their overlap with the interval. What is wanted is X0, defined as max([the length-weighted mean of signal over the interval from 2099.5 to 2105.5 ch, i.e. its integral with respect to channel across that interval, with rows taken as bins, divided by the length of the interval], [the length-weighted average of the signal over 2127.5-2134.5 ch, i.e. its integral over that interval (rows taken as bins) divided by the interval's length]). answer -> 220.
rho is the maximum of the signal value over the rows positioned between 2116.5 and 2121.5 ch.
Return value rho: 222.8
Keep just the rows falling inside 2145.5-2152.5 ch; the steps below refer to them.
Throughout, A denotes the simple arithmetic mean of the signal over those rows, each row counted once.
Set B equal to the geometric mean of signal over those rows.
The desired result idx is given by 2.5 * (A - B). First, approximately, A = 211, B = 211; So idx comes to 0.015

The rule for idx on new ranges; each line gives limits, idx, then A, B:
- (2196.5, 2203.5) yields 0.040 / 216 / 216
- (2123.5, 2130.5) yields 0.052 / 221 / 221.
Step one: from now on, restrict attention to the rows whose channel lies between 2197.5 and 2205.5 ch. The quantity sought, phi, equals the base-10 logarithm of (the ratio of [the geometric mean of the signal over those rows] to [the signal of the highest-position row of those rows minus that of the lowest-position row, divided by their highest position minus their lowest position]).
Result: 2.90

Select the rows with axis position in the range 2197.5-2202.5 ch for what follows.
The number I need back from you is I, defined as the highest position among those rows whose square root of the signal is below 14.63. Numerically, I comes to 2202.0 ch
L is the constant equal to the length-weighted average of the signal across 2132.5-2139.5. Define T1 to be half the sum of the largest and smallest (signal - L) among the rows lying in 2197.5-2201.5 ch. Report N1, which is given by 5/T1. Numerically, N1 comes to -2.2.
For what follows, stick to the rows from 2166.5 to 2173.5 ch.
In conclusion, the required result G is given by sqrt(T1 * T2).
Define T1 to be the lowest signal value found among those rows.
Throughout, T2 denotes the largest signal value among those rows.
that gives 211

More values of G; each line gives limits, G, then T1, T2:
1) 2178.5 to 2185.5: 210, 205.9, 214.4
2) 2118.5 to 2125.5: 217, 211.8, 222.8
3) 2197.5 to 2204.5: 216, 212.2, 220.8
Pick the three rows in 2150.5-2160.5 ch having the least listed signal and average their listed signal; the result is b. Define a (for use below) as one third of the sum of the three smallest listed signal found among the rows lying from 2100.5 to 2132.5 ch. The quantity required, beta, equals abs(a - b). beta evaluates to 4.6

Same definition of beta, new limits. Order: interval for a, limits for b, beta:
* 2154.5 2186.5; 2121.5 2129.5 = 10.0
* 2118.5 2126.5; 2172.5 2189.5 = 7.1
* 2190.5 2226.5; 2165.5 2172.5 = 2.6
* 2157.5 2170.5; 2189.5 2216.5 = 4.2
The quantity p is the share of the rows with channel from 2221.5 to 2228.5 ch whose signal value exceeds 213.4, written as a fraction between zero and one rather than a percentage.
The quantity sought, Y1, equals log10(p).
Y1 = -0.37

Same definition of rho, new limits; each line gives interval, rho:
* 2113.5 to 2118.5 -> 216.6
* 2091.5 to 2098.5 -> 221.9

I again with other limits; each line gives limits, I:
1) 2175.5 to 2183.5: 2183.0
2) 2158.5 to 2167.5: 2167.0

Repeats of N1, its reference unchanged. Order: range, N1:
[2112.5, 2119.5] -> -4.8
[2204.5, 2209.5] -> -1.8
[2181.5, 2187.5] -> -0.7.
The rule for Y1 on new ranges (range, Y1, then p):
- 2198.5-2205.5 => -0.07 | 0.86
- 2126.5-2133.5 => 0.00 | 1.00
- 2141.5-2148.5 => -0.24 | 0.57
